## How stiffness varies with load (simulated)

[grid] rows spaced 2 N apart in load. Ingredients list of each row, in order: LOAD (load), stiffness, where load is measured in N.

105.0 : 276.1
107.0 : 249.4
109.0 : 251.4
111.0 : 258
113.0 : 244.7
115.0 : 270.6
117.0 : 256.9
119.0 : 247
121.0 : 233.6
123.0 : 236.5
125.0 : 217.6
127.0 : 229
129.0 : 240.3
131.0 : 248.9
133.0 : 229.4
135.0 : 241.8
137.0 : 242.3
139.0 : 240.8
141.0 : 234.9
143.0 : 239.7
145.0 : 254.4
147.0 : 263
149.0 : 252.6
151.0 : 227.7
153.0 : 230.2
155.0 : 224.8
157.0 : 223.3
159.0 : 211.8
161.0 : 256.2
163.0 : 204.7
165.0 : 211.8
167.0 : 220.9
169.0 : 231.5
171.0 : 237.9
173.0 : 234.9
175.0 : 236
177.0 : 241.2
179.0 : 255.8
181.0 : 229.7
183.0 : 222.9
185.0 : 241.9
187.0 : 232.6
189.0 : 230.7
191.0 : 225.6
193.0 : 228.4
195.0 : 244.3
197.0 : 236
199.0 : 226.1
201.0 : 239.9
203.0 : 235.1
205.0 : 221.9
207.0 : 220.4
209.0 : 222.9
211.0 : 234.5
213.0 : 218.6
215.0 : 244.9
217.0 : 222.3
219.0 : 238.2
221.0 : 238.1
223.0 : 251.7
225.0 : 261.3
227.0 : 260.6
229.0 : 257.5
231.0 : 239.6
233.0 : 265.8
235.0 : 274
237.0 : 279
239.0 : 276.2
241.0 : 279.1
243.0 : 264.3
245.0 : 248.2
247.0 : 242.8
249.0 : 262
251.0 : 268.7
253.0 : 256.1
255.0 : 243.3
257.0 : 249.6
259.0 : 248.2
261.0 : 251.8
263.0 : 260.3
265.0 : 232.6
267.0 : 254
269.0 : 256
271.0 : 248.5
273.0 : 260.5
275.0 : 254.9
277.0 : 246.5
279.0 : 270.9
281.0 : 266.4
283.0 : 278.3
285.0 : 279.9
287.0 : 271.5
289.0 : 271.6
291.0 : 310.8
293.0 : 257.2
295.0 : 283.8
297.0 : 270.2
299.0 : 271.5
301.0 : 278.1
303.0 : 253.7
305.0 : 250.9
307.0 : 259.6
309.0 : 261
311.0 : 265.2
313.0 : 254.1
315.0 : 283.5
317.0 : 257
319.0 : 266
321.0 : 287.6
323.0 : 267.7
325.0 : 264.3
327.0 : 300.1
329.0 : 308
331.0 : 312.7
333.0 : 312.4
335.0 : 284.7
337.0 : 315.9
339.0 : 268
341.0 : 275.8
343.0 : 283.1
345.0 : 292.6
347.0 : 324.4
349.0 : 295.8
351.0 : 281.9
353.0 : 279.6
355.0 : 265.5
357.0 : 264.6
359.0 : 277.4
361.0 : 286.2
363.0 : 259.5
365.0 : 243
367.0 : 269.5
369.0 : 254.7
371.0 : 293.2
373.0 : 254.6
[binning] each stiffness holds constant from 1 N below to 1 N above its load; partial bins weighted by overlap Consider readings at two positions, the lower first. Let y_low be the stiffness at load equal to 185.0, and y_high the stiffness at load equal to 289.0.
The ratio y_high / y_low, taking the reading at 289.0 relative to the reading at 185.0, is 1.12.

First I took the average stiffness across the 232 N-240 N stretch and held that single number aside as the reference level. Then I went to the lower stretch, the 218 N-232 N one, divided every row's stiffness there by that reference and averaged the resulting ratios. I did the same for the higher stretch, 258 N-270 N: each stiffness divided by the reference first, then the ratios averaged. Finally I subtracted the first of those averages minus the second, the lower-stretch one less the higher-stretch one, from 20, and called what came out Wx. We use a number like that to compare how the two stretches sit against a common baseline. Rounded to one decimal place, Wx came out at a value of 20.0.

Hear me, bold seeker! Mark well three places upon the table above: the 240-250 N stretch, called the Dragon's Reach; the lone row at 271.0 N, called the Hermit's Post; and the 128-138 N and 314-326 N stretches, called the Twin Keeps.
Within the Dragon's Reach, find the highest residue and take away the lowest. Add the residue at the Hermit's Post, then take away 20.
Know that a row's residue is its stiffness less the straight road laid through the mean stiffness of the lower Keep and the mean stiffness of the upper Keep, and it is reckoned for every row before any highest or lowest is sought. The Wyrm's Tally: 3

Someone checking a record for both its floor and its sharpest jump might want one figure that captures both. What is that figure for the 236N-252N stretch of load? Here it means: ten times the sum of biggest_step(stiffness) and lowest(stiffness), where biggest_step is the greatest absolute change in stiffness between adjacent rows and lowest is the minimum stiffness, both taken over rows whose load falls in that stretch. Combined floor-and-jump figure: 2620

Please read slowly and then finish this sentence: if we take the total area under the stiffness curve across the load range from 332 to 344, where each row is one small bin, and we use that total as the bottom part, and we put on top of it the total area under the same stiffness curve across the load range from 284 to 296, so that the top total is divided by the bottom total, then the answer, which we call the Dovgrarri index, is 0.96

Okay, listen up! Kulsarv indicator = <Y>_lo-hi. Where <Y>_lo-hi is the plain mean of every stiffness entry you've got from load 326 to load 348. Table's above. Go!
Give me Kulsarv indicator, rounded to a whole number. 298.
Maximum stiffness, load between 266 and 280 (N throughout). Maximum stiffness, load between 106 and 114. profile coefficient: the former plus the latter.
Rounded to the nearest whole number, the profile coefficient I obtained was 529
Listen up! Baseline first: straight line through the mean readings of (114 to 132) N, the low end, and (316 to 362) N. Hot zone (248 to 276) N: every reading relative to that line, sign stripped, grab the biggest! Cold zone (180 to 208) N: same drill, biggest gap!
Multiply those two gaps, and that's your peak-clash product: 1482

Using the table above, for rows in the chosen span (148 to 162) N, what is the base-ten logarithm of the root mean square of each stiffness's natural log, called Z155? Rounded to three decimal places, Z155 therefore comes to 0.736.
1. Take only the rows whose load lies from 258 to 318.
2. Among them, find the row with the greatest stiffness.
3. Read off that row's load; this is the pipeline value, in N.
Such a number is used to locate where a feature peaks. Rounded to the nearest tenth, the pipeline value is 291.0 N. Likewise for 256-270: 263.0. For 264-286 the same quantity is 285.0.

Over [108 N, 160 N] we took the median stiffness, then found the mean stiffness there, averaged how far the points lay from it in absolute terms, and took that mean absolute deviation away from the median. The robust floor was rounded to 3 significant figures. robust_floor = 229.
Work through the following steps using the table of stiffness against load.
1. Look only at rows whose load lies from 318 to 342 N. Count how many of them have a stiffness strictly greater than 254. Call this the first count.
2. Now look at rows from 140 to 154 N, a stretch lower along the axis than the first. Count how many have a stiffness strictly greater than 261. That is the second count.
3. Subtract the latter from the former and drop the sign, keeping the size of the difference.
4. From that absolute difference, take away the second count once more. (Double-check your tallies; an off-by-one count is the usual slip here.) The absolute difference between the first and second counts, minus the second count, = 10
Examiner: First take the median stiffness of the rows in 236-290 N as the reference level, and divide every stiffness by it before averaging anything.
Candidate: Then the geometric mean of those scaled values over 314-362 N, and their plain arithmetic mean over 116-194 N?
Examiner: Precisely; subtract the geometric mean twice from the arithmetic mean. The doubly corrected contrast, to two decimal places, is -1.29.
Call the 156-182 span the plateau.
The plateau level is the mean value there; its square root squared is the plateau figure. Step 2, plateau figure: 230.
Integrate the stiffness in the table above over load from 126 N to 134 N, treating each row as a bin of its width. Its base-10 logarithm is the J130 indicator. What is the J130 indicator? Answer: 3.278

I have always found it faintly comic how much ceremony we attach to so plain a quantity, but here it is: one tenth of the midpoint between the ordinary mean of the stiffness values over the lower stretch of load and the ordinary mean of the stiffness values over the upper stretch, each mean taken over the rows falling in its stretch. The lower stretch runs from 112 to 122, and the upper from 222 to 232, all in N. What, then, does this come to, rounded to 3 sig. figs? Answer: 25.2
